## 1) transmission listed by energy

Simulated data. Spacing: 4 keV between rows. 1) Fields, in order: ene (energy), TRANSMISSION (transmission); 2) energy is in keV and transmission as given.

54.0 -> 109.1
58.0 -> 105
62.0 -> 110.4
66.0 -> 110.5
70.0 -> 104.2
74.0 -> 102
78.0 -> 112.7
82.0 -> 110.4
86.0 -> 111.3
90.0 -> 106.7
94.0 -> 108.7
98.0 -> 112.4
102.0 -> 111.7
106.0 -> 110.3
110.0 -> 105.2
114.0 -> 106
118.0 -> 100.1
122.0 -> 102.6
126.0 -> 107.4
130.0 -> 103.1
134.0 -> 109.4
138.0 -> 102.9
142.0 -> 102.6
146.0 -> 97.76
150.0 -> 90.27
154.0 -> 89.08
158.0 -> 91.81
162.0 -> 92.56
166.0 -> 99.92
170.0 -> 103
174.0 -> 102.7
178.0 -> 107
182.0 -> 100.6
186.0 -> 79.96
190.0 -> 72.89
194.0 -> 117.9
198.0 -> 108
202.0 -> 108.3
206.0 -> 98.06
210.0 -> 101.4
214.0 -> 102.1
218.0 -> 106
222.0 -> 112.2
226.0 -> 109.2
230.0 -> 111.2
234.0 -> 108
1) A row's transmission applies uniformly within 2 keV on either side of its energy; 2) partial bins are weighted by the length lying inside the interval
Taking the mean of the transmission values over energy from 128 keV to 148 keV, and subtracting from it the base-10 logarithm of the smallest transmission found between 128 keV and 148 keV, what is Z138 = 101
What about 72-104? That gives 107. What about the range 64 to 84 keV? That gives 106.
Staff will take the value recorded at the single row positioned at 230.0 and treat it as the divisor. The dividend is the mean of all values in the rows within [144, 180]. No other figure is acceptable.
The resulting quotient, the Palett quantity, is 0.87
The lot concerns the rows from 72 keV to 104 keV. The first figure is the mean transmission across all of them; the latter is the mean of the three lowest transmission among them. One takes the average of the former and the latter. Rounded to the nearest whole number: 108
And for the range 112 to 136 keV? 103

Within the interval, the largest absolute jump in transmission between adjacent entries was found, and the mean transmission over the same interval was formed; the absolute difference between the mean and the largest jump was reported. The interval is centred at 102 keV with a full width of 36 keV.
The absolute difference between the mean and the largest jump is 102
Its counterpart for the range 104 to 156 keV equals 95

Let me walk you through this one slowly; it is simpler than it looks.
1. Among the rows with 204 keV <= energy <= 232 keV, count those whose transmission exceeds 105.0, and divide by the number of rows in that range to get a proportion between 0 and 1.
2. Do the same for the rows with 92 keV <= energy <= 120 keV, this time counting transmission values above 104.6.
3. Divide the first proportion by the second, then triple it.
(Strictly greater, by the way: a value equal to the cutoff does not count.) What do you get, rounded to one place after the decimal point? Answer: 2.0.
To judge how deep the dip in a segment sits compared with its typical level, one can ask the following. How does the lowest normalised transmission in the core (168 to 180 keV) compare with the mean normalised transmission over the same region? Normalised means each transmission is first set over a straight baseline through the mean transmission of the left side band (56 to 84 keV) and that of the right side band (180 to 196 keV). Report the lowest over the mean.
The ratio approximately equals 0.983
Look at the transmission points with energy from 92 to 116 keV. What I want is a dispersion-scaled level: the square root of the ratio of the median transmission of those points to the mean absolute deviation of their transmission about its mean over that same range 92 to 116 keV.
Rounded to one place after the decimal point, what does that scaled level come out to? 6.7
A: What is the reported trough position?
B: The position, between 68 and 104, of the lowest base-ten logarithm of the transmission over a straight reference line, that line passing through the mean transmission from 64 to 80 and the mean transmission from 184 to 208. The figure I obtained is 74.0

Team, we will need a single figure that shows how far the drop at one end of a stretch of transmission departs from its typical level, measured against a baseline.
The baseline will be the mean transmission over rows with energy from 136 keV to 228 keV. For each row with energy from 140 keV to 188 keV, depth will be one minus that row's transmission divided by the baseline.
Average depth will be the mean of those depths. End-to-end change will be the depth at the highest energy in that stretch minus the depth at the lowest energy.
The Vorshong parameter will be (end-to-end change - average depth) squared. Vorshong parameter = 0.037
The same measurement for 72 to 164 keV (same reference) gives 0.018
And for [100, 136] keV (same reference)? 0.008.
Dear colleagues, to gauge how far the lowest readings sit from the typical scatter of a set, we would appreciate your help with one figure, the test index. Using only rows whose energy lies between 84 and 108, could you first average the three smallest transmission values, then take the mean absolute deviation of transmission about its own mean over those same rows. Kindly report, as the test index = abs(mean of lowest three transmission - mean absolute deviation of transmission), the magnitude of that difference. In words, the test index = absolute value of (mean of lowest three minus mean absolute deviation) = 107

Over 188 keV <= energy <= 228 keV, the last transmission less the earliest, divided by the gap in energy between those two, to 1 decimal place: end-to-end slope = 1.0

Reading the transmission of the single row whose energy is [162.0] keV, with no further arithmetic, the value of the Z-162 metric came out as 92.56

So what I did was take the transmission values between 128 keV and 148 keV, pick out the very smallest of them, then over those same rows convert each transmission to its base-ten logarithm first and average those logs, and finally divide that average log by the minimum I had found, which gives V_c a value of 0.0206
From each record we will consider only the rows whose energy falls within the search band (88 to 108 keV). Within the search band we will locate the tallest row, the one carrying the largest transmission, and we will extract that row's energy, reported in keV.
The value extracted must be 98.0 keV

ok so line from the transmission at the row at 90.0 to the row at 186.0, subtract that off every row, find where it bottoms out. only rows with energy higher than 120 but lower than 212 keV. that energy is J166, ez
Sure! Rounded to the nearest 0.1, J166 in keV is 190.0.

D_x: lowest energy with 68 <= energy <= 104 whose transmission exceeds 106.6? 78.0 keV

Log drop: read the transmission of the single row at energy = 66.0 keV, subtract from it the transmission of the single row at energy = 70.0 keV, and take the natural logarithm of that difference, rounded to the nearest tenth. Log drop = 1.8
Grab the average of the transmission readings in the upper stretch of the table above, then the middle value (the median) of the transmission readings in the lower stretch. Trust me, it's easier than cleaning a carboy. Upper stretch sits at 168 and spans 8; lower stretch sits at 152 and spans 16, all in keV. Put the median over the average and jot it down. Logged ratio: 0.90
